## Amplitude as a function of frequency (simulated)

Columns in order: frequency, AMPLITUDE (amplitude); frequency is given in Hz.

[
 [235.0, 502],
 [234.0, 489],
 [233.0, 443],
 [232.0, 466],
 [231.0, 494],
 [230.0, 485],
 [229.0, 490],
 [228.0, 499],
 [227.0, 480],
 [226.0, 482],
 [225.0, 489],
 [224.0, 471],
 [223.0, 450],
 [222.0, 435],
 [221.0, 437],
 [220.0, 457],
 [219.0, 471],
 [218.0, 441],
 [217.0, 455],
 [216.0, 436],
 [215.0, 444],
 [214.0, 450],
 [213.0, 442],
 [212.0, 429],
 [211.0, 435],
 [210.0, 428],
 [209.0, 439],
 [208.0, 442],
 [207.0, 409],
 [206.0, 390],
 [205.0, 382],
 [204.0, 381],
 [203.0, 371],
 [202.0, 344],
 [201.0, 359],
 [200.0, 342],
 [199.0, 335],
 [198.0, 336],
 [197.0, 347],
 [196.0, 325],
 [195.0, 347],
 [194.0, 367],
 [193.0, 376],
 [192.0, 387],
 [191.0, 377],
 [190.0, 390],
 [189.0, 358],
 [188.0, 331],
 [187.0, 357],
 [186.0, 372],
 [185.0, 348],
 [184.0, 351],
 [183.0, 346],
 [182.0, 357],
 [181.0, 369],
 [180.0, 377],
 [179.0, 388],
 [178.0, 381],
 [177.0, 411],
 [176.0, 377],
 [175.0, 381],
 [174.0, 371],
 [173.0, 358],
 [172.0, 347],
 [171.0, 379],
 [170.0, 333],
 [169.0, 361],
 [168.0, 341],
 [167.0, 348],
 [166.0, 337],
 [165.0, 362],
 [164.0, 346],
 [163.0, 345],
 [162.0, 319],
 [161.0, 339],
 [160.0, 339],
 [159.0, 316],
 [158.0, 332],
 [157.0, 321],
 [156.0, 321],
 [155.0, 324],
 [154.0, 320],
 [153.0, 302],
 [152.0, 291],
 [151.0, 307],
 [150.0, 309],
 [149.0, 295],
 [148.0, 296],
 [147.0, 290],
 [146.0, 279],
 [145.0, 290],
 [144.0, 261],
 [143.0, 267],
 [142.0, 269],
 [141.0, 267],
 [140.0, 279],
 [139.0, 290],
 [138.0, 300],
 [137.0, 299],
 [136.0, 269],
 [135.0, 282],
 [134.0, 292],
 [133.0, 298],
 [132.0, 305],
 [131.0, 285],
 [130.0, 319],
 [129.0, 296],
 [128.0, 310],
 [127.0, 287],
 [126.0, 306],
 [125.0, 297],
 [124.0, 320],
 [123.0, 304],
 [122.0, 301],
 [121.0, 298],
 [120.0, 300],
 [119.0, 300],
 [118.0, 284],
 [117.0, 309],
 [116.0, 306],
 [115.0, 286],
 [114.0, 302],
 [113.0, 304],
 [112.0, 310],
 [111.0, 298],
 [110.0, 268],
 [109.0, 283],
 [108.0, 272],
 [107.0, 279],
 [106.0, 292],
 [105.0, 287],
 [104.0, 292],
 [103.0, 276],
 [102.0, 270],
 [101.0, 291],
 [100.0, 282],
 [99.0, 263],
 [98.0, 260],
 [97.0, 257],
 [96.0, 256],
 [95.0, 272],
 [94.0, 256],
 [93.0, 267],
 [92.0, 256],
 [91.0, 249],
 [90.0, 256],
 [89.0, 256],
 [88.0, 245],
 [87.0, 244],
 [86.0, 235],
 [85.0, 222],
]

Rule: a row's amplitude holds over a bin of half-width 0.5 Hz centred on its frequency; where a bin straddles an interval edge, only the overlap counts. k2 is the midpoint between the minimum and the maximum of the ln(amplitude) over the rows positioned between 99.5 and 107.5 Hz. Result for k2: 5.64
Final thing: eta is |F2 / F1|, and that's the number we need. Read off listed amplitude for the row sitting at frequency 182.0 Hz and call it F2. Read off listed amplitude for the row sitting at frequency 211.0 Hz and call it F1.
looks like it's 0.82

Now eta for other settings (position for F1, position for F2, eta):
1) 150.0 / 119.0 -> 0.97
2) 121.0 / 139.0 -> 0.97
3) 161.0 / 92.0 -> 0.76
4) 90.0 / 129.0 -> 1.16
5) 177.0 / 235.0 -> 1.22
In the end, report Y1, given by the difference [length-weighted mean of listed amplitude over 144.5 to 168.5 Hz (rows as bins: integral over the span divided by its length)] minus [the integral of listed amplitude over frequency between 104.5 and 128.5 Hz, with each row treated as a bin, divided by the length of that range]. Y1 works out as 24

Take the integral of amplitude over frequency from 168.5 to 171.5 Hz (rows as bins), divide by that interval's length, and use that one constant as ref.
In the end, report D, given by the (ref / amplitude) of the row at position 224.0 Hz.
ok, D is 0.76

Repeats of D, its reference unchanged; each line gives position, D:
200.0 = 1.05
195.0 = 1.03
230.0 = 0.74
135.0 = 1.27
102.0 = 1.32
